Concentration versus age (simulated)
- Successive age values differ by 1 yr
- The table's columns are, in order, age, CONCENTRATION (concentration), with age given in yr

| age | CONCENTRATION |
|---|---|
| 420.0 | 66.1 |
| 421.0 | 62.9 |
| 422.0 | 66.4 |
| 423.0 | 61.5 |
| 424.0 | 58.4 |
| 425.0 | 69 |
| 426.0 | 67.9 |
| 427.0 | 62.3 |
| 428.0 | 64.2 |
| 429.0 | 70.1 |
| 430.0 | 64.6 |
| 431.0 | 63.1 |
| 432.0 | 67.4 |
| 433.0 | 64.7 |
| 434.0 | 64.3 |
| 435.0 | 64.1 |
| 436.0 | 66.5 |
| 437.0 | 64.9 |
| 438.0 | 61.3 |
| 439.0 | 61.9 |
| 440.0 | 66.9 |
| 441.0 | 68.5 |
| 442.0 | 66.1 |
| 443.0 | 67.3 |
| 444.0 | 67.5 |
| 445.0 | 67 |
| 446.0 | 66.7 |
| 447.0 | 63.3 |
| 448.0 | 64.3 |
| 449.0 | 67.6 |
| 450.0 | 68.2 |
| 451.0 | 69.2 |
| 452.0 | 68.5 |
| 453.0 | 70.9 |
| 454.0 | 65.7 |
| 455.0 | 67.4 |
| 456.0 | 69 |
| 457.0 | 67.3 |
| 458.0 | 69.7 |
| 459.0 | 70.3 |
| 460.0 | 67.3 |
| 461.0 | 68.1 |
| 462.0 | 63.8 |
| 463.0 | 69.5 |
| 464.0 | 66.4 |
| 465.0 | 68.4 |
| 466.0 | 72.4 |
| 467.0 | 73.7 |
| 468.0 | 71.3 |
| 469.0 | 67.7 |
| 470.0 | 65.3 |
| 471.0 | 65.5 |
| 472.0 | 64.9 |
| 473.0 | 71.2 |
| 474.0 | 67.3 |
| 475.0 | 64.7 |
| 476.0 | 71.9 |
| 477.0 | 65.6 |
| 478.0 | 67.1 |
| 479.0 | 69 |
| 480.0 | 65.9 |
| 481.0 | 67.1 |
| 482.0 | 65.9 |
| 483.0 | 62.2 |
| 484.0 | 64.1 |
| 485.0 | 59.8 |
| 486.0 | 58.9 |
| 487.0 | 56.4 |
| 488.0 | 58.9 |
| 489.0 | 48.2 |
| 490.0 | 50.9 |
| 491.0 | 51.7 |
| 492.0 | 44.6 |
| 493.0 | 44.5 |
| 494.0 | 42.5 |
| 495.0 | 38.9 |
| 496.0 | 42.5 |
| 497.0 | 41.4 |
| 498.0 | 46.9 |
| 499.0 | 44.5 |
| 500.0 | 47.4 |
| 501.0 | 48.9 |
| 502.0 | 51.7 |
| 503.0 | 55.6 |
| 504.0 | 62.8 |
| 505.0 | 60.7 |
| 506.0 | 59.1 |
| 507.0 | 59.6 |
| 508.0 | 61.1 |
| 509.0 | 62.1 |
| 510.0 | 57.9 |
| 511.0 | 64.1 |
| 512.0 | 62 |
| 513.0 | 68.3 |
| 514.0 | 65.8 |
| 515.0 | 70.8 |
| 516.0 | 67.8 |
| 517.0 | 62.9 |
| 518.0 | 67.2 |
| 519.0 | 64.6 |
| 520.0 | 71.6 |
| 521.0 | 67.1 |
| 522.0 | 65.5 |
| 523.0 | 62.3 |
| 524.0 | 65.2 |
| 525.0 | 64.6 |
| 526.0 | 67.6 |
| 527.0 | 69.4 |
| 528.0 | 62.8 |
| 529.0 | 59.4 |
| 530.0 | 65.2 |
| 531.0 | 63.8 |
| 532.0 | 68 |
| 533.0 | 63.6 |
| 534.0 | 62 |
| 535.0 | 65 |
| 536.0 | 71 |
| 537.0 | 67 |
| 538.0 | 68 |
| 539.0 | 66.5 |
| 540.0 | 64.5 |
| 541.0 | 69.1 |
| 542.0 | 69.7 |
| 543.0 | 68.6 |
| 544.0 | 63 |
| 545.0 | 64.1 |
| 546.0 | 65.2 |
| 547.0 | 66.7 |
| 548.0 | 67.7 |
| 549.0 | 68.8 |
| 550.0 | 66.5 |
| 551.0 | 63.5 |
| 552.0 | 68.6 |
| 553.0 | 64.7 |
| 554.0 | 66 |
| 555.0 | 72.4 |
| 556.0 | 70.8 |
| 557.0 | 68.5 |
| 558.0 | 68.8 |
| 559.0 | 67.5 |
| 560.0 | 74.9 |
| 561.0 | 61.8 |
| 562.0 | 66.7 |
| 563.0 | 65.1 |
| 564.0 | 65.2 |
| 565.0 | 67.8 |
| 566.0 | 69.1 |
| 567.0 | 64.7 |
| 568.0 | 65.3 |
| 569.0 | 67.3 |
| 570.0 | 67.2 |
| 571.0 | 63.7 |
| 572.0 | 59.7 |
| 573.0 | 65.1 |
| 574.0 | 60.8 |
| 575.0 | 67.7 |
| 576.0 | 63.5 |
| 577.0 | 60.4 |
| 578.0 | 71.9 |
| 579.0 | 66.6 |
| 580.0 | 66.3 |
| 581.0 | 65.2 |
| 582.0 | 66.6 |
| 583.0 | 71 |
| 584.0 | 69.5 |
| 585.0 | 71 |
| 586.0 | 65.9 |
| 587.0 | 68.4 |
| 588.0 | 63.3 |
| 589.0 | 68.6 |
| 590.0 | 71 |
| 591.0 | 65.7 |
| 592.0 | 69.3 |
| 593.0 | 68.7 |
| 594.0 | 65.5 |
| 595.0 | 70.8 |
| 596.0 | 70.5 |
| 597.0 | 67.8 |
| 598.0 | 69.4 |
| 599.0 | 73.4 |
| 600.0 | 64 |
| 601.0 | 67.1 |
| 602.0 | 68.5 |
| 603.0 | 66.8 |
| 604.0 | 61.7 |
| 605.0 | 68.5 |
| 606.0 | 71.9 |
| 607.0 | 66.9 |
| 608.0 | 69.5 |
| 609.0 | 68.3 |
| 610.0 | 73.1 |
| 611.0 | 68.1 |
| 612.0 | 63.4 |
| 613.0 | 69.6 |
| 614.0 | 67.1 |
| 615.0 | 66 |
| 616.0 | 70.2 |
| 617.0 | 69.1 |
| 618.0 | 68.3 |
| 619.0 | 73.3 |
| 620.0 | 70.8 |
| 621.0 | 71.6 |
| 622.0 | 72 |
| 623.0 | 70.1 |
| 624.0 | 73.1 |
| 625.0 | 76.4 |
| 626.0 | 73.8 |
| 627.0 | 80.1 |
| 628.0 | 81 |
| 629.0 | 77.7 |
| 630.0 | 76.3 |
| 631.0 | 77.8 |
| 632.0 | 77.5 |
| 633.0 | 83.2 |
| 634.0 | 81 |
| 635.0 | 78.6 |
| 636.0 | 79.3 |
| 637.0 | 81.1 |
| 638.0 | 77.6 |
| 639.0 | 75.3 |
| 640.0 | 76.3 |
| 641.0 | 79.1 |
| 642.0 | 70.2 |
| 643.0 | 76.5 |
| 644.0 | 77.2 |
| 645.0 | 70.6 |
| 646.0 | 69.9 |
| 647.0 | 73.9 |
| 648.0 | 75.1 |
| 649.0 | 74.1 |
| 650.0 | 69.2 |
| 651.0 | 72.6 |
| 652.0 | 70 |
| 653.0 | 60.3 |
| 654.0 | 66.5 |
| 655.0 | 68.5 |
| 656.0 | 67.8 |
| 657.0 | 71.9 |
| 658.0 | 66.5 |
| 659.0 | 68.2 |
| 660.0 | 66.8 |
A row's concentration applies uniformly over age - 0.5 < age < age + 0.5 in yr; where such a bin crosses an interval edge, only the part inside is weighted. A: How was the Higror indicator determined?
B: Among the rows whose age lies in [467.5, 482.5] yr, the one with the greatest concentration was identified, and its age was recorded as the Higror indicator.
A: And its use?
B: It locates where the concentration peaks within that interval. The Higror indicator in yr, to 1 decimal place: 476.0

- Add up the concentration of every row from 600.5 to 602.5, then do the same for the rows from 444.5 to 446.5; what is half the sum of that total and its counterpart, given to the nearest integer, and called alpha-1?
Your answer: 135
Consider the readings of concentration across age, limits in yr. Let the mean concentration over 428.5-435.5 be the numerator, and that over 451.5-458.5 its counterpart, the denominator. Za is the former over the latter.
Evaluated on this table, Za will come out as 0.96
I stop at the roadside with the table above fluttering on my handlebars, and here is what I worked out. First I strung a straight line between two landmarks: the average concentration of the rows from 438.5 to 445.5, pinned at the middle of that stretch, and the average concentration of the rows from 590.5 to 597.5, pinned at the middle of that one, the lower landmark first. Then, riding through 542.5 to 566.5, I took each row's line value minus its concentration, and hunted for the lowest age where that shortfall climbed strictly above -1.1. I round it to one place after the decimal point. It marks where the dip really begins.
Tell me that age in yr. 543.0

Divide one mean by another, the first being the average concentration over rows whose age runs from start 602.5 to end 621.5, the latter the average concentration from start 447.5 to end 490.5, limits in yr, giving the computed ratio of 1.04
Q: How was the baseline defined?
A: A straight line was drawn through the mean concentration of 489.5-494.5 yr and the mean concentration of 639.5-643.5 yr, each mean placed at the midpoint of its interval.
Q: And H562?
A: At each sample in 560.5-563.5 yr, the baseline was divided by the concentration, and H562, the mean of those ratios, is 0.93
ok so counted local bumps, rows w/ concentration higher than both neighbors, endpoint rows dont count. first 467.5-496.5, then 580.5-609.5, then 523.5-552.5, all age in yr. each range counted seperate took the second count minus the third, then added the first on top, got 11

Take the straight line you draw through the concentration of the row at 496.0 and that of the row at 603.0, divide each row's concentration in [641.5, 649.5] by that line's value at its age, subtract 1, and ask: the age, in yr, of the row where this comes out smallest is 646.0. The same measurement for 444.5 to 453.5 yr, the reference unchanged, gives 447.0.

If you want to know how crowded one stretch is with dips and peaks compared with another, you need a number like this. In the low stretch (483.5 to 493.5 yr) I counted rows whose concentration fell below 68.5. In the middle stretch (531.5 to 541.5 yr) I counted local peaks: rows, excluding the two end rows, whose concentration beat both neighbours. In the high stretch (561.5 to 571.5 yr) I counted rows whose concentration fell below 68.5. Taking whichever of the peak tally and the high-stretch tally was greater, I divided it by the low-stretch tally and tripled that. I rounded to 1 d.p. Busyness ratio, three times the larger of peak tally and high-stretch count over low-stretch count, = 2.7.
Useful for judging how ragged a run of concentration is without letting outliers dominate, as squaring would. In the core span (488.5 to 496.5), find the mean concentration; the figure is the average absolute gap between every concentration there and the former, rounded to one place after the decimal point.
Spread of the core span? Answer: 3.6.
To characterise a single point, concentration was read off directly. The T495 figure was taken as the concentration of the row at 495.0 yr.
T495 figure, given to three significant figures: 38.9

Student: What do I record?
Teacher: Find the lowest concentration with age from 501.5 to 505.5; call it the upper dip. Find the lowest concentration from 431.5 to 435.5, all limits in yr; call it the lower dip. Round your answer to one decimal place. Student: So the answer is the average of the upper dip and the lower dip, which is 57.9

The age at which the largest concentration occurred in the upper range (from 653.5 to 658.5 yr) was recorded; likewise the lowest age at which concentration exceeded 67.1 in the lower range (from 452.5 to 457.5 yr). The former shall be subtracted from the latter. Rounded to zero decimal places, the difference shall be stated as -204 yr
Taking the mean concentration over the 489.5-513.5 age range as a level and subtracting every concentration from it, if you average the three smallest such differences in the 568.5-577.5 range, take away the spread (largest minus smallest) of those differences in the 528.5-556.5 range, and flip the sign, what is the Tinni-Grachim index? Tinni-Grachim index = 27.5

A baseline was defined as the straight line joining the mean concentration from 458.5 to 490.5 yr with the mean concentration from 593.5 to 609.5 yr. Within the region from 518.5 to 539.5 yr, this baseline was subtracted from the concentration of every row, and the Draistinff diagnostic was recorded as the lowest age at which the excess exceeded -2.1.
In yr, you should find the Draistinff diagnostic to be 519.0 yr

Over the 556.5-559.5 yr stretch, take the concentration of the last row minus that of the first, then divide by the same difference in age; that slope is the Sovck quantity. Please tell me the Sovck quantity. -0.50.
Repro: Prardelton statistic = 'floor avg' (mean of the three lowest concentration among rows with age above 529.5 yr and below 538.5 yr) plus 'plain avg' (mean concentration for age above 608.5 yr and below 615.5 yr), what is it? 131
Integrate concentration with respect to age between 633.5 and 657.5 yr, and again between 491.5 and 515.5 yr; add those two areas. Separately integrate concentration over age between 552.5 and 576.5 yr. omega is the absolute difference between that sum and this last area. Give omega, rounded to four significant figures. 1472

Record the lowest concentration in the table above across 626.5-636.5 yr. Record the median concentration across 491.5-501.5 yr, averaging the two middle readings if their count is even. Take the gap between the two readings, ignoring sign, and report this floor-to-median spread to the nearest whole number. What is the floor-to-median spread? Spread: 32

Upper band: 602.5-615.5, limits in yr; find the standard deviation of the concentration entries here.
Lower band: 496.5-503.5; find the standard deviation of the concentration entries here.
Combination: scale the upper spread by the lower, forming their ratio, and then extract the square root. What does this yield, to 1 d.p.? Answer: 0.8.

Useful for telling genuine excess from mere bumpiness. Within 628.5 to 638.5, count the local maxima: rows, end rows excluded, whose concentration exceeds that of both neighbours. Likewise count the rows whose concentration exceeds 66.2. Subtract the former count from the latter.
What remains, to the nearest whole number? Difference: 7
